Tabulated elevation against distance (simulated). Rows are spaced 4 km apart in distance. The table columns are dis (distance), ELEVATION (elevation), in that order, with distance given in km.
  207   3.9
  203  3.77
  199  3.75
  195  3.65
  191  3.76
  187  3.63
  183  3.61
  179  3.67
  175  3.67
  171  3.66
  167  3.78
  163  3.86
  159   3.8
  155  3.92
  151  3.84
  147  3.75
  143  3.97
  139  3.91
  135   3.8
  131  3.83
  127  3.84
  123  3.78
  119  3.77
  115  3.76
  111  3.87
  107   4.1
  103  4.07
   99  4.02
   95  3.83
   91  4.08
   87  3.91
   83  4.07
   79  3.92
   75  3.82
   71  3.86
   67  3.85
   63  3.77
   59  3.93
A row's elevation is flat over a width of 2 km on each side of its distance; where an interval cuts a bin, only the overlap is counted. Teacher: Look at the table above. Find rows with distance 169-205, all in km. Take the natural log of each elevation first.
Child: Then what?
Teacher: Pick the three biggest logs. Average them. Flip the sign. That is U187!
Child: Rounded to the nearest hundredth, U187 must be -1.32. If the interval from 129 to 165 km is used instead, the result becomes -1.37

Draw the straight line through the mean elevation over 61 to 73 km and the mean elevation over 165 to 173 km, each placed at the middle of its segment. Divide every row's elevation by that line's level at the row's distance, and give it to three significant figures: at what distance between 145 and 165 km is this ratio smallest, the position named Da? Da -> 147 km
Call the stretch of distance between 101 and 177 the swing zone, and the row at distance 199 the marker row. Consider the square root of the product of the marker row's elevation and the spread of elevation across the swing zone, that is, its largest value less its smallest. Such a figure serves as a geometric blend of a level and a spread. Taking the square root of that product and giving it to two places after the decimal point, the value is 1.28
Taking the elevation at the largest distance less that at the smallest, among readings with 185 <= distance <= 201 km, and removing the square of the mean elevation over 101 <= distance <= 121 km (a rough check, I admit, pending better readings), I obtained -15.2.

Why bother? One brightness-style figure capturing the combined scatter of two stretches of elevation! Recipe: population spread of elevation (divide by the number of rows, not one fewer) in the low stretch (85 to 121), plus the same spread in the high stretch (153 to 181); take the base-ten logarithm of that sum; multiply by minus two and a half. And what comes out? 1.6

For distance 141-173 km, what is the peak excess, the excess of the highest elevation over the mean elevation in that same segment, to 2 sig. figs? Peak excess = 0.15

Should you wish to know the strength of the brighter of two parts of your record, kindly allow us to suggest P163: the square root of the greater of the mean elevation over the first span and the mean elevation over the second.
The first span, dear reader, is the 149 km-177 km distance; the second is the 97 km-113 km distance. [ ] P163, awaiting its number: 2.00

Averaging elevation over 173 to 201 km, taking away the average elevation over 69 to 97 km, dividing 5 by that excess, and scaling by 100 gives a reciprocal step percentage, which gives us -2000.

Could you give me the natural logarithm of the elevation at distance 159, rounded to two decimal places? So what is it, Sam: 1.34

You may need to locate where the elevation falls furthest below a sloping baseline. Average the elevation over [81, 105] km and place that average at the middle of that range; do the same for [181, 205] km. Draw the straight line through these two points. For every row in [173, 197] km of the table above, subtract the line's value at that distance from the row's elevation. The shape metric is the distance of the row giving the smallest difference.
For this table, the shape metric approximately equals 183 km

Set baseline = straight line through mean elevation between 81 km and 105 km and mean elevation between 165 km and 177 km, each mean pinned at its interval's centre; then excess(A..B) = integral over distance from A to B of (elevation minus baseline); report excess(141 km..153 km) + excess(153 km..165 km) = 2.1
